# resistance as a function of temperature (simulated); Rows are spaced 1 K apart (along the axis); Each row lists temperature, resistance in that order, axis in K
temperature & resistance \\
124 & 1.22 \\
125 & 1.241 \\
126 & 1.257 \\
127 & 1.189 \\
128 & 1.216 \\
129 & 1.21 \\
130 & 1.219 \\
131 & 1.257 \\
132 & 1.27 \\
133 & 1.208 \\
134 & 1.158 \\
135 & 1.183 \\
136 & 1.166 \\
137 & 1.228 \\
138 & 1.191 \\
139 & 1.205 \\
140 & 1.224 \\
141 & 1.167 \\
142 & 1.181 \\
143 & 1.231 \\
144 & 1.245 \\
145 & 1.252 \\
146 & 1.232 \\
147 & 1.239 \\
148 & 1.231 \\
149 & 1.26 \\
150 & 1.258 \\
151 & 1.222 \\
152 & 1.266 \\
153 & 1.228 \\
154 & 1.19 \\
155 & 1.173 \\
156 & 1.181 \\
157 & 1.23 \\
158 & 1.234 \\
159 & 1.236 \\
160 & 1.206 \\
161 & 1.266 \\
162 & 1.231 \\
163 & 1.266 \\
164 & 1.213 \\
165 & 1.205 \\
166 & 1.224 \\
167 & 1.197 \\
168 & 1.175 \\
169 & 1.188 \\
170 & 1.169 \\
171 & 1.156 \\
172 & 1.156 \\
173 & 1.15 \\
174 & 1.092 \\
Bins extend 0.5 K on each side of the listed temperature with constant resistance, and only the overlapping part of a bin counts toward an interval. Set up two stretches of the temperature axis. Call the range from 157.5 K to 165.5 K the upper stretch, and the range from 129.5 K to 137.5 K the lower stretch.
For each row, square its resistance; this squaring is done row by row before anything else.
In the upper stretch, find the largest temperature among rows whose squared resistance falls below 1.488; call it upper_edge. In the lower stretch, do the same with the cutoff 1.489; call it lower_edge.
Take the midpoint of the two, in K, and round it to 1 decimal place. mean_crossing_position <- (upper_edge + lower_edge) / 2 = 150.5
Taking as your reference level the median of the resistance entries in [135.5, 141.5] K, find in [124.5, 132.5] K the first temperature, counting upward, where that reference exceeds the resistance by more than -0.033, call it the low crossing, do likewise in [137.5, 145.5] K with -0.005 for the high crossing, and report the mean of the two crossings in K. 132.5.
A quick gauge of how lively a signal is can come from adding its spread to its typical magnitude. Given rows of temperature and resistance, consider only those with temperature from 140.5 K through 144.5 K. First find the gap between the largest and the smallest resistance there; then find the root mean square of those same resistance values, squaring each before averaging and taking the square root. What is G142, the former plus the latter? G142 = 1.28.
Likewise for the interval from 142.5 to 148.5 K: 1.26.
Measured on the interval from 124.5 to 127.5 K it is 1.30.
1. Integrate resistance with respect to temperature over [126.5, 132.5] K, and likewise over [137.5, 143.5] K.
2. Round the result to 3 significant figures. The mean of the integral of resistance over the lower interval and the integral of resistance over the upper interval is 7.28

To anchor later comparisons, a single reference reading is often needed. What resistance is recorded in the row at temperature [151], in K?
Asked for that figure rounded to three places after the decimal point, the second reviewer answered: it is 1.222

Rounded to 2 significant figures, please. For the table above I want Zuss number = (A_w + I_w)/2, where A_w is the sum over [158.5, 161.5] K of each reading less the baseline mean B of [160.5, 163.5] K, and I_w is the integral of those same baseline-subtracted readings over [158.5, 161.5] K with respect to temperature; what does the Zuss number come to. -0.055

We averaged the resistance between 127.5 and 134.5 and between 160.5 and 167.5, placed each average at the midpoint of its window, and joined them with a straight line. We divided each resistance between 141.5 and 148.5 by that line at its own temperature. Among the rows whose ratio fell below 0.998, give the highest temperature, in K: 142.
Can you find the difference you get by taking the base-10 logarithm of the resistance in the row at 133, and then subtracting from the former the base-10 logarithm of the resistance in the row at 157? -0.0078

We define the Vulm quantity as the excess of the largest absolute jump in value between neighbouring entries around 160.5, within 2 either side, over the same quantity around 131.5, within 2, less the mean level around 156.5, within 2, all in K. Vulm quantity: -1.21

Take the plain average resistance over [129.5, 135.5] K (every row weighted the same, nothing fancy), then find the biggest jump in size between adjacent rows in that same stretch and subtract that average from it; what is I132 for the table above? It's -1.154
